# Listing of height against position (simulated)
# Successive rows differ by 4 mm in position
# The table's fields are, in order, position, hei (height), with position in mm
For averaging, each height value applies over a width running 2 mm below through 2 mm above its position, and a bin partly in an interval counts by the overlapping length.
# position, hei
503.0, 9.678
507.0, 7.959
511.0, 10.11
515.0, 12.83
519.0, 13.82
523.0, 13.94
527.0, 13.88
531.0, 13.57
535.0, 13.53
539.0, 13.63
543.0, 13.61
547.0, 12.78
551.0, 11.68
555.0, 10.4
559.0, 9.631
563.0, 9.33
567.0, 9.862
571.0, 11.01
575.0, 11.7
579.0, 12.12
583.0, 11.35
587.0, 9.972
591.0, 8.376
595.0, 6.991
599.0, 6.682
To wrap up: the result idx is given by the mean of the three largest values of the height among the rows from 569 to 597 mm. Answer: 11.7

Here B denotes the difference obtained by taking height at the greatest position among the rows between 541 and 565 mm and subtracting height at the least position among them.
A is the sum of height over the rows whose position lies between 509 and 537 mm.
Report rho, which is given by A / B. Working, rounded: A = 92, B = -4.3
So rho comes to -21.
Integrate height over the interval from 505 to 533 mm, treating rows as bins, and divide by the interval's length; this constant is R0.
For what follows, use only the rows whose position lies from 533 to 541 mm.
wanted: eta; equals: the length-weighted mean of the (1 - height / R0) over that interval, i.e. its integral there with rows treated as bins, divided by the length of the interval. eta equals -0.10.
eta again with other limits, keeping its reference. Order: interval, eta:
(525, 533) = -0.12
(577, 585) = 0.05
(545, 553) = 0.01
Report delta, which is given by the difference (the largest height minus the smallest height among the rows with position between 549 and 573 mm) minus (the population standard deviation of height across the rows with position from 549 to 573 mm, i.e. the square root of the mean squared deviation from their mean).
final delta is 1.5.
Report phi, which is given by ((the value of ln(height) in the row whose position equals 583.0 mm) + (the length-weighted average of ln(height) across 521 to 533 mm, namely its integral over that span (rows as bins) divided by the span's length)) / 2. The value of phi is 2.53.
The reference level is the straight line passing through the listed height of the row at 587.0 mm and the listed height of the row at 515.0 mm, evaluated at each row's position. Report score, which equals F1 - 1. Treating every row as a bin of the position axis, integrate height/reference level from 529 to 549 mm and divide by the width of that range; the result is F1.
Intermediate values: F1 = 1.13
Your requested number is 0.13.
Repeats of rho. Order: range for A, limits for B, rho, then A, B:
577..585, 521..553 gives -10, 23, -2.3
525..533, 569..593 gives -10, 27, -2.6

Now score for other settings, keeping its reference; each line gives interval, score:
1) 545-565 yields -0.04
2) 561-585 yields 0.04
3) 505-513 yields -0.31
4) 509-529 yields 0.02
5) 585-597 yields -0.14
